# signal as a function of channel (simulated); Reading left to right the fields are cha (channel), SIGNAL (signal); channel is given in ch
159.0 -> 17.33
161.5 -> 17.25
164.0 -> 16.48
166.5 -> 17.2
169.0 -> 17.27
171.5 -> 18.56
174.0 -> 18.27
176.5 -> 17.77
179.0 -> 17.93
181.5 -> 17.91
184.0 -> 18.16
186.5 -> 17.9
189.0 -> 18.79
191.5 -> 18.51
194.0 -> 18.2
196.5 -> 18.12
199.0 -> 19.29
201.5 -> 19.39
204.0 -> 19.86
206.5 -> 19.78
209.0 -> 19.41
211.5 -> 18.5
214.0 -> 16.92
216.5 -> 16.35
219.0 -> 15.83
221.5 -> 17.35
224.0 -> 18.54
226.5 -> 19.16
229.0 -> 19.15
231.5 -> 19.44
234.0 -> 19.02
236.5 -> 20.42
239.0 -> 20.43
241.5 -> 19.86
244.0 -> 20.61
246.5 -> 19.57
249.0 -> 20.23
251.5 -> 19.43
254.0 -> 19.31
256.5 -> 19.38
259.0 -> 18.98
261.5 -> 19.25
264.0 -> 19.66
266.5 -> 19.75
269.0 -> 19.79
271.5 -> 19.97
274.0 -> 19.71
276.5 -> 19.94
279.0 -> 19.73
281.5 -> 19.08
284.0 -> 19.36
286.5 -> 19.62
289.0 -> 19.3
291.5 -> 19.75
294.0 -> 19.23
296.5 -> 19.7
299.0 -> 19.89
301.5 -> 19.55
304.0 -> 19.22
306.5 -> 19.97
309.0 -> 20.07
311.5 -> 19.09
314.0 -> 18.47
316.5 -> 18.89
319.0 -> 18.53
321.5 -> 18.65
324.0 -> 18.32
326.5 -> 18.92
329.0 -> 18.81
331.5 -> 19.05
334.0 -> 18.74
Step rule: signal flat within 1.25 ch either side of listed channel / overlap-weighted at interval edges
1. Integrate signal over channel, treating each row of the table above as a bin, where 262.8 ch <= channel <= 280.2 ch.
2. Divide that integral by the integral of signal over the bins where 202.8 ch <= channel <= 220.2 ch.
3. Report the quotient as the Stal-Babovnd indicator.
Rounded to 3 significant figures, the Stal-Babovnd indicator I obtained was 1.09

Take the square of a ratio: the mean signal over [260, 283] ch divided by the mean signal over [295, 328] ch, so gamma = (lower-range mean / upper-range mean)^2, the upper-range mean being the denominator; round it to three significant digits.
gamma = 1.05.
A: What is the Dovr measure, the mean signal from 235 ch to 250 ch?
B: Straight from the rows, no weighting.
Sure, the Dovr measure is 20.2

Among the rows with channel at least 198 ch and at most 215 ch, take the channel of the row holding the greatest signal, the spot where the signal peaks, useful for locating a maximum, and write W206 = 204.0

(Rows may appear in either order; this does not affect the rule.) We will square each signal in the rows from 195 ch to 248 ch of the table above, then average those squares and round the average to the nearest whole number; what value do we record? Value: 359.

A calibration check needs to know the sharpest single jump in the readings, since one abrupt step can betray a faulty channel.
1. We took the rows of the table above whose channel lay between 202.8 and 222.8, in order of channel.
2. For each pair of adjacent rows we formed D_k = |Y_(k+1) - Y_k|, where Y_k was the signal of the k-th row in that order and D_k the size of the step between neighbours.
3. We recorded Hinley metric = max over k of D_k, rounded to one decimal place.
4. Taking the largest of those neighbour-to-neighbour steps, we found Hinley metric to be 1.6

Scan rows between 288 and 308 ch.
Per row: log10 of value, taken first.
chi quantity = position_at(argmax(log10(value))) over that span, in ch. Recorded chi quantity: 306.5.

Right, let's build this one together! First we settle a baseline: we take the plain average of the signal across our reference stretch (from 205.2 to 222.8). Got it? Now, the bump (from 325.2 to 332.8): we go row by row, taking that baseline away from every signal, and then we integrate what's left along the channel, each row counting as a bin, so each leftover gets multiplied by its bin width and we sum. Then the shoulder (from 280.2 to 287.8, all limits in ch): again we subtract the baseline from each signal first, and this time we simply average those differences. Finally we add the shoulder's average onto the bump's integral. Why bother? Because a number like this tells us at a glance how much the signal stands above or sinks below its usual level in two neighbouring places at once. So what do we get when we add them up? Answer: 10.6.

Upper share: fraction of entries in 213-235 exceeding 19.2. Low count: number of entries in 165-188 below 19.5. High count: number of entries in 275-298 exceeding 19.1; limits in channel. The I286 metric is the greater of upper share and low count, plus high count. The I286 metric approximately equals 17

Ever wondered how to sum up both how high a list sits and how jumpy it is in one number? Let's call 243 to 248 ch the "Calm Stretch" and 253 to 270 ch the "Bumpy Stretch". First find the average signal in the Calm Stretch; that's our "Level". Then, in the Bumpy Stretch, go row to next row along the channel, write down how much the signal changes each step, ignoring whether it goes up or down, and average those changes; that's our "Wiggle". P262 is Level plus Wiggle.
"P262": 20.3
